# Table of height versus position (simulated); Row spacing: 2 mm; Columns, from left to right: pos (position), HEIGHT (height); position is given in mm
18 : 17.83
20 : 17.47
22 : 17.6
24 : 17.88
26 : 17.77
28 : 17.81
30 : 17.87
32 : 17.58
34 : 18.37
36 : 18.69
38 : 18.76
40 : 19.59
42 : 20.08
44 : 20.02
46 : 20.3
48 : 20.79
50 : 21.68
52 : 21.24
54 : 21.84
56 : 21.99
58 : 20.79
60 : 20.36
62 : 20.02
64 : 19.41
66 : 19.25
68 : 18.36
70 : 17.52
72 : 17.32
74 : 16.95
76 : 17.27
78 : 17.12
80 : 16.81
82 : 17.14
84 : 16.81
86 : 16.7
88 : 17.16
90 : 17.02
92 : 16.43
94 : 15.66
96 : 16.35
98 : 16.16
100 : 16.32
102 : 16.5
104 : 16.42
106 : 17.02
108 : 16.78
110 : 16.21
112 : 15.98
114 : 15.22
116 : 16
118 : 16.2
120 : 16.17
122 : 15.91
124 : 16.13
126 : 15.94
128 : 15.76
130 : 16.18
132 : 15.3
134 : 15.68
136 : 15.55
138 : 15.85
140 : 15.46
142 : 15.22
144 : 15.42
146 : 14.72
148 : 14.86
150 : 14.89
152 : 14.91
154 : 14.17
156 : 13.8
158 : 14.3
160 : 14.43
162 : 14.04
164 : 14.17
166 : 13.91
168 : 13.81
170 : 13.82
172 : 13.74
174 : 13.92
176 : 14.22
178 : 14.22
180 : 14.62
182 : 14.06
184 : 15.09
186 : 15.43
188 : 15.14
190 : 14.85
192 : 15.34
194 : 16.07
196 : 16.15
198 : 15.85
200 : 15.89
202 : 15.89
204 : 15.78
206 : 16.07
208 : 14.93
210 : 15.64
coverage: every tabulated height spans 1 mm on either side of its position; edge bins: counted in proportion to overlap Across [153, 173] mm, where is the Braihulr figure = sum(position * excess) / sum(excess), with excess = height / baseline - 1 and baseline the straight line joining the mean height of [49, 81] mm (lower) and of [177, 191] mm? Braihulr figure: 162.8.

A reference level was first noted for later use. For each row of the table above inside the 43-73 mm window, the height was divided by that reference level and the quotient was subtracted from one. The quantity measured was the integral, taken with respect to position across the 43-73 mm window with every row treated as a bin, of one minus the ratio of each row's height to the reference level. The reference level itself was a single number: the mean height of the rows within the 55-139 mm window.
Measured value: -5.4 mm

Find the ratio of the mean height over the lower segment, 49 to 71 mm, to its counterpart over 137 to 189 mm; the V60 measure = 1.39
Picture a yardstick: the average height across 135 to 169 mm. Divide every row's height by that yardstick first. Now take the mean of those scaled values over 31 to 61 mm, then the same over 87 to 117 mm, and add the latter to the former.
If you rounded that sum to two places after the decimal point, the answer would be 2.49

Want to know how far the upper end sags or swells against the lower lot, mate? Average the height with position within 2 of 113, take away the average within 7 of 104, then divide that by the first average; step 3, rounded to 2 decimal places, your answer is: -0.06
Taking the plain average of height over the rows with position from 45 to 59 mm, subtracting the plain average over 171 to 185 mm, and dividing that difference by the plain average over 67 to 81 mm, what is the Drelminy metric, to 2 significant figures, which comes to 0.40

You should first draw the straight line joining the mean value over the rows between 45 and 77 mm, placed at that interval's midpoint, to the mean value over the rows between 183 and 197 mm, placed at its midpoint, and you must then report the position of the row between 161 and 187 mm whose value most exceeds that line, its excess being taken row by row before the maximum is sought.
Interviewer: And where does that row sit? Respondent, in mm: 186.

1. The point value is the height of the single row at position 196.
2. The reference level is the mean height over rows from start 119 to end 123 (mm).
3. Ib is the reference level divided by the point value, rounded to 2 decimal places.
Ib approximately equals 0.99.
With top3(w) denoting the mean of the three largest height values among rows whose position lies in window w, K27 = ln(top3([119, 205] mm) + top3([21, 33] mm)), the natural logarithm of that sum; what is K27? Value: 3.53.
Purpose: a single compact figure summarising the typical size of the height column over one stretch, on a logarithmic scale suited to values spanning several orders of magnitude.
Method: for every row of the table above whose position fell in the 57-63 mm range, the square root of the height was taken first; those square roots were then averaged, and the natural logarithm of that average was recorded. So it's 1.51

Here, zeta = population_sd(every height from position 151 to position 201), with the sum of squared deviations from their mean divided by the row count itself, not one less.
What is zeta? 0.76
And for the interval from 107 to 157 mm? 0.68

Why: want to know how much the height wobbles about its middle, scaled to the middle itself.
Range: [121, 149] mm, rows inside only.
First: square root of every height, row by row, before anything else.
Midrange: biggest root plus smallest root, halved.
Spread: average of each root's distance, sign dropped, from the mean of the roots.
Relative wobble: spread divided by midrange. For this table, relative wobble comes 0.011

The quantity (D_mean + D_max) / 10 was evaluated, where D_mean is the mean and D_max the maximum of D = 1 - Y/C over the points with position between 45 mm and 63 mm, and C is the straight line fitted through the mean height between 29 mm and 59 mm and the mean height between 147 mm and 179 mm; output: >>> -0.010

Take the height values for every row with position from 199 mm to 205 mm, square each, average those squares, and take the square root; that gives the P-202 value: 15.9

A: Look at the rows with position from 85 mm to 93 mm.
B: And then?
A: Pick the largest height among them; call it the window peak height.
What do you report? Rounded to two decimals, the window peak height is 17.16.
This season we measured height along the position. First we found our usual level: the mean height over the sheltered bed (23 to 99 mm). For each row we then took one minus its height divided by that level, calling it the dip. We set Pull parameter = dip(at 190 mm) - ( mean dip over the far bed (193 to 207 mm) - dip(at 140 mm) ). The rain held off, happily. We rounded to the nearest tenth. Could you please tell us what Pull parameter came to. 0.2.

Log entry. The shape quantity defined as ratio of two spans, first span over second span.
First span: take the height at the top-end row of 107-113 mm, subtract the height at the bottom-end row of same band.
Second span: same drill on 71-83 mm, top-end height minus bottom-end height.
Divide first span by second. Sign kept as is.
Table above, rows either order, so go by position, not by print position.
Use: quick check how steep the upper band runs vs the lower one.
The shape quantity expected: 4.4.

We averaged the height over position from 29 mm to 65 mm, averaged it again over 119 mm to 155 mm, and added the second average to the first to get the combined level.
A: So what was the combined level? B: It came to 35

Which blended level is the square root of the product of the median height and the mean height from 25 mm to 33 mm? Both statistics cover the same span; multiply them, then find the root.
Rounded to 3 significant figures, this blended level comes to 17.8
